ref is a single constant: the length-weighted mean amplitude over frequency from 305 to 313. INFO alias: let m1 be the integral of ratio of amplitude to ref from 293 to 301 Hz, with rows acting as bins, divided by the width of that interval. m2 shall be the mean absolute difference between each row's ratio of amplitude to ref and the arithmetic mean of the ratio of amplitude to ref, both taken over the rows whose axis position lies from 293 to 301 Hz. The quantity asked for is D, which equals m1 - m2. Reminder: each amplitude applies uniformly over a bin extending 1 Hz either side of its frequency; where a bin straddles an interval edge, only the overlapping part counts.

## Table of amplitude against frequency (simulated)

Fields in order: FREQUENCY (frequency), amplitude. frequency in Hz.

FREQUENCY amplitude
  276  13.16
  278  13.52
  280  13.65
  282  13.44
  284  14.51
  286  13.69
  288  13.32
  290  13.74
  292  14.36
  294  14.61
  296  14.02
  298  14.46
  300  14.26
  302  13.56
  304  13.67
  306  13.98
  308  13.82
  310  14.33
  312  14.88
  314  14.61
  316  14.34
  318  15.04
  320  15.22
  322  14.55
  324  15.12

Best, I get 0.992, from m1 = 1.01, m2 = 0.0139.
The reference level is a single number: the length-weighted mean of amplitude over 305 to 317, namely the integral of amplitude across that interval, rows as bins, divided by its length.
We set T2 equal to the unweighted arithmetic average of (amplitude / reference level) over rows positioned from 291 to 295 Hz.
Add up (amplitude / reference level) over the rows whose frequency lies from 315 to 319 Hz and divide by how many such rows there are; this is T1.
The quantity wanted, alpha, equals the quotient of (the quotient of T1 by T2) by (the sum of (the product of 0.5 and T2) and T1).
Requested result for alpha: 0.662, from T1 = 1.03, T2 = 1.011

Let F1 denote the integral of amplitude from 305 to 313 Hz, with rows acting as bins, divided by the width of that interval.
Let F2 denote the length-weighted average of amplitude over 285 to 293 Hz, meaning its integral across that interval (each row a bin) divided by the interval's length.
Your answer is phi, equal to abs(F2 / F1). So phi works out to 0.97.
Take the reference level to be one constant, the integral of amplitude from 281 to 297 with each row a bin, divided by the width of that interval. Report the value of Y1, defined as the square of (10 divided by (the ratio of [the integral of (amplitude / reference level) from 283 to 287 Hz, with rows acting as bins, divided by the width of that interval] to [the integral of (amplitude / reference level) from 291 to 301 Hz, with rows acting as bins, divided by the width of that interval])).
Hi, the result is 103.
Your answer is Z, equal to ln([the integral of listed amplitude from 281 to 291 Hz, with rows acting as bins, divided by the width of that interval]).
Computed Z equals 2.62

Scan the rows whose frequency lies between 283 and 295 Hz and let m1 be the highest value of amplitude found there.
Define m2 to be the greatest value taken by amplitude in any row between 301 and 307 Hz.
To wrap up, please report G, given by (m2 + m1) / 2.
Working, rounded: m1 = 14.61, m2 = 13.98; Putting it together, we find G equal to 14.3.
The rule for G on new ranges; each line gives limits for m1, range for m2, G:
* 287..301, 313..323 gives 14.9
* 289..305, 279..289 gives 14.6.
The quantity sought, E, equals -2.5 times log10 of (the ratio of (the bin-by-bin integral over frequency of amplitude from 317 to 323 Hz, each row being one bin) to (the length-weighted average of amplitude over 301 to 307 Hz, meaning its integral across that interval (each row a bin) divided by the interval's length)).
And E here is -2.04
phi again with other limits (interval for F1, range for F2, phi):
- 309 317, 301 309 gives 0.95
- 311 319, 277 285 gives 0.94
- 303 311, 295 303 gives 1.01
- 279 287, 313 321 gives 1.07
